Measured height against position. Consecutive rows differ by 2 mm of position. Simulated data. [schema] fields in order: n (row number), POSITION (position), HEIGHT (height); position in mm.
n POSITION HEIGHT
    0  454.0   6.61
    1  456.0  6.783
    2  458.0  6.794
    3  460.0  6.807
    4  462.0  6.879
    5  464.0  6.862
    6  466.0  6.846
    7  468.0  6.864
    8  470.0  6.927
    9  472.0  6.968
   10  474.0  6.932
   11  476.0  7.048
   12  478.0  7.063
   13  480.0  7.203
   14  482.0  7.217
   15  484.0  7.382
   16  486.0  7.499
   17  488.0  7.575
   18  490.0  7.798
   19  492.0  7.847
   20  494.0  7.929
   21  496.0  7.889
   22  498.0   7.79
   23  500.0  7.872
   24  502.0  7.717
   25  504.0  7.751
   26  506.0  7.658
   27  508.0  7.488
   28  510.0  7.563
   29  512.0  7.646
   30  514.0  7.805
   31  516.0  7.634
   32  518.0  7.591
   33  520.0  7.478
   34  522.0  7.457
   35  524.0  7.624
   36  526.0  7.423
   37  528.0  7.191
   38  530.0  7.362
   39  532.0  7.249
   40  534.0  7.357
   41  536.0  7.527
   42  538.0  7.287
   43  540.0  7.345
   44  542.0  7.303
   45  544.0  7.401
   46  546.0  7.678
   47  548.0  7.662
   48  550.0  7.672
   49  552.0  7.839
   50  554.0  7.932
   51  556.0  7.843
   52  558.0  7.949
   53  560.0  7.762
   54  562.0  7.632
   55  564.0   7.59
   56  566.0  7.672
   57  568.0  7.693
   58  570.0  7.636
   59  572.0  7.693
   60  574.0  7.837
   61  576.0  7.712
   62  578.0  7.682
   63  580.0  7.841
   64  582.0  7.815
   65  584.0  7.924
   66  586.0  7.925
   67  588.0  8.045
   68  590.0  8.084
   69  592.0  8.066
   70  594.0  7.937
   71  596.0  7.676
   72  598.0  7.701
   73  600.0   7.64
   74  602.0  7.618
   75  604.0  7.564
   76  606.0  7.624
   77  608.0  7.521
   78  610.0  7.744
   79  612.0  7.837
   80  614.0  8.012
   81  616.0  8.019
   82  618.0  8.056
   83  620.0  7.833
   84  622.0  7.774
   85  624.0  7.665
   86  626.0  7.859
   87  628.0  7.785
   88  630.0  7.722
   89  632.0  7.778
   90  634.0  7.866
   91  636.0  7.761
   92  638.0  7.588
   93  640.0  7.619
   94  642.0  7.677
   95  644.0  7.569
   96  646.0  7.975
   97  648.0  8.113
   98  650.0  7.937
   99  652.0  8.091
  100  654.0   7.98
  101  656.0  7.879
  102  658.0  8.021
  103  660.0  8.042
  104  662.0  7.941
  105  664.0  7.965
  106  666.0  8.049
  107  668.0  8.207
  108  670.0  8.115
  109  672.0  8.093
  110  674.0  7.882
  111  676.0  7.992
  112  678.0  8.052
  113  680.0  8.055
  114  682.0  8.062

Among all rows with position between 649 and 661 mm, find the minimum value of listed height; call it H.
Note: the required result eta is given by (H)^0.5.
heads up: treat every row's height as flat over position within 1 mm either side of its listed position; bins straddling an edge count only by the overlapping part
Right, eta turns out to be 2.81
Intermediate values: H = 7.879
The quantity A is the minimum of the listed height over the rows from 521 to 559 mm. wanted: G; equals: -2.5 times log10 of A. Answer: -2.142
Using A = 7.191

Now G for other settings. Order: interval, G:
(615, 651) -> -2.198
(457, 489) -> -2.080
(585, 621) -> -2.191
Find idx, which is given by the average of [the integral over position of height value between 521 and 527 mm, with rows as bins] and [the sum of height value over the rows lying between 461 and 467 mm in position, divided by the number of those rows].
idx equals 25.9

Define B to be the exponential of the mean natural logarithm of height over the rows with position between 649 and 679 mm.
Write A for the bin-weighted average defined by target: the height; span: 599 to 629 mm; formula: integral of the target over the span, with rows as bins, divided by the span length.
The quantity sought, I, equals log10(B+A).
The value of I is 1.20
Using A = 7.77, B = 8.02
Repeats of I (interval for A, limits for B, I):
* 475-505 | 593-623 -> 1.19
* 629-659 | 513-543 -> 1.18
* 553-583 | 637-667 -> 1.19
